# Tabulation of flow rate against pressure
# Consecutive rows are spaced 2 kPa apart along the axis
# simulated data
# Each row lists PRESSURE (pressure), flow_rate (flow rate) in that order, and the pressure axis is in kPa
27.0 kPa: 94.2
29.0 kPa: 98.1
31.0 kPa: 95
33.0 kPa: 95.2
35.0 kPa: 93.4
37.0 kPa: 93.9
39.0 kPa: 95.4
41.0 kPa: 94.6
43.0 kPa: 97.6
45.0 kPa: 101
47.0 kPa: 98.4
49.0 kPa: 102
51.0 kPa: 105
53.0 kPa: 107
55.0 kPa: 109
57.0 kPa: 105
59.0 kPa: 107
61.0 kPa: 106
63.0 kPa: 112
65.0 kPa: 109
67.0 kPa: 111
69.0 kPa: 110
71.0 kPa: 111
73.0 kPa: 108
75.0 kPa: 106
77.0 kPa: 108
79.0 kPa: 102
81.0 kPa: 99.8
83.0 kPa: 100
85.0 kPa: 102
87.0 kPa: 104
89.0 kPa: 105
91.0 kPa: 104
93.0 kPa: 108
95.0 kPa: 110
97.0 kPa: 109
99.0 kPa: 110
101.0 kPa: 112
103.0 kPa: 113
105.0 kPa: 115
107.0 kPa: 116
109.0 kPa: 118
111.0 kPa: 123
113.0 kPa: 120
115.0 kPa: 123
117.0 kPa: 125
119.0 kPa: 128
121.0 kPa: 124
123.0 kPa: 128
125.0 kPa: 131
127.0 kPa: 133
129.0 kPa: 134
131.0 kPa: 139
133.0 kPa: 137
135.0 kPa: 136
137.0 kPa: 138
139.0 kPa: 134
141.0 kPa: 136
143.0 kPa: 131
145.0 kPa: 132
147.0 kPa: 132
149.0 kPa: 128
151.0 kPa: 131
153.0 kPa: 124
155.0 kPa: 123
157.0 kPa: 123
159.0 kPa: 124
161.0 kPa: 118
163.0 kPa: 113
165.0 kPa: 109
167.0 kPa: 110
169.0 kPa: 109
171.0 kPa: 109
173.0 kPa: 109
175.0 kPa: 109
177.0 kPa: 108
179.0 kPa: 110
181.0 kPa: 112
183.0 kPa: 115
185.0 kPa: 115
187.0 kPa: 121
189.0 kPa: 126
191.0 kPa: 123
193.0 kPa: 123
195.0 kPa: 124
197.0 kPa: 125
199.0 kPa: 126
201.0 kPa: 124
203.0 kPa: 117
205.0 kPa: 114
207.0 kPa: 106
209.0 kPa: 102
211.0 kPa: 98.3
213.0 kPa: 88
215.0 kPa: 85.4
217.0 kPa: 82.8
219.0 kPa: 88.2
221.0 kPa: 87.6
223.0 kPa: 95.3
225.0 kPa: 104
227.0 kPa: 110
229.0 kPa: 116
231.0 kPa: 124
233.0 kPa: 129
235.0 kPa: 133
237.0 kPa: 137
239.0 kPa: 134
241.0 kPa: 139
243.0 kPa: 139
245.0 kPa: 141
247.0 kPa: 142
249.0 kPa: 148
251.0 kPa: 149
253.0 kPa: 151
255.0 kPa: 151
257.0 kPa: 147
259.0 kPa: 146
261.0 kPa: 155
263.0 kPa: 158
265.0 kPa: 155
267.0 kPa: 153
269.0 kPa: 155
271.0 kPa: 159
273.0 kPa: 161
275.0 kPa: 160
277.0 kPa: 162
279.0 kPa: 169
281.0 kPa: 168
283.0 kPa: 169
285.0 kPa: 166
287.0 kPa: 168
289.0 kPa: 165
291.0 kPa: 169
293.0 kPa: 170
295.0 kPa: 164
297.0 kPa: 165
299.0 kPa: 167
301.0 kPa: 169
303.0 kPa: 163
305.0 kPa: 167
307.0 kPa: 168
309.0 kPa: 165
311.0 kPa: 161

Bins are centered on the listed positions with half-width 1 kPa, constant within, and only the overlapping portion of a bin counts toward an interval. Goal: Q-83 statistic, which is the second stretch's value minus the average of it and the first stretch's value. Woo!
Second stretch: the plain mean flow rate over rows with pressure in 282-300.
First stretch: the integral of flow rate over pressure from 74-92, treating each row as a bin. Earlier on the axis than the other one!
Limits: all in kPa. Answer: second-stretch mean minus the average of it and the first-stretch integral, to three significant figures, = -847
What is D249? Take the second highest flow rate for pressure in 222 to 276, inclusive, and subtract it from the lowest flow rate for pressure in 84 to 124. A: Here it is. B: -58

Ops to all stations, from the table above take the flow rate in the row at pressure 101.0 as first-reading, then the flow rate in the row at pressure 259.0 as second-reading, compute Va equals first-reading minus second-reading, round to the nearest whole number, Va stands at -34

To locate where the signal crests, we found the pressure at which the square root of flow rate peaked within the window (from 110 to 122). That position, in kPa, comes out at 119.0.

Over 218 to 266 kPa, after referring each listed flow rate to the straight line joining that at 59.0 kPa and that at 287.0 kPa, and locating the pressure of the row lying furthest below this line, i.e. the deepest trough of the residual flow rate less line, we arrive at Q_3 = 221.0 kPa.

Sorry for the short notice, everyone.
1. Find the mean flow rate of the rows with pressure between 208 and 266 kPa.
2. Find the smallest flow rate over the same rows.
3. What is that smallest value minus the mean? -43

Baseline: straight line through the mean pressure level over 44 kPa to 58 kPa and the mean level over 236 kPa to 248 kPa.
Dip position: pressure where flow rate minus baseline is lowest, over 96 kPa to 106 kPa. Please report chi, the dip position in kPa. 97.0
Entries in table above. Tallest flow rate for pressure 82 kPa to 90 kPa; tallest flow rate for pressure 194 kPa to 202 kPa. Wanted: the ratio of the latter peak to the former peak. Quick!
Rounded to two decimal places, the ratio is 1.20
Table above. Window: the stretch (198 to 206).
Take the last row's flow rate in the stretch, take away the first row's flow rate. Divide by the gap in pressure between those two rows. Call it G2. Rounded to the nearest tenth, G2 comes -2.0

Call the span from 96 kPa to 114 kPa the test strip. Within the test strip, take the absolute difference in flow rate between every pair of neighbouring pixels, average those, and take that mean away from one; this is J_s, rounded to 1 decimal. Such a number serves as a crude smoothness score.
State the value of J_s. -1.1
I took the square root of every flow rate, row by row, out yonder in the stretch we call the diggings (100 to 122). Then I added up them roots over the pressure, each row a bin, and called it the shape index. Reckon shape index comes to 241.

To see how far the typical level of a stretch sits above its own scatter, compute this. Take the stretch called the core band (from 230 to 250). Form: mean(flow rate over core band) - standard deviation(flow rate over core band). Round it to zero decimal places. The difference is 130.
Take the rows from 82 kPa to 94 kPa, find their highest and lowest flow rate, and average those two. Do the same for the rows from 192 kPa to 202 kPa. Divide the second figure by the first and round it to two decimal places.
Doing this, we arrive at 1.20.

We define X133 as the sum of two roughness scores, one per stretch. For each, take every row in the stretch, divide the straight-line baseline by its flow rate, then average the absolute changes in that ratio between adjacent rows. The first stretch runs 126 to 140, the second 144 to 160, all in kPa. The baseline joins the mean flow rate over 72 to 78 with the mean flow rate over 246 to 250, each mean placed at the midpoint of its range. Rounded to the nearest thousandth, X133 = 0.035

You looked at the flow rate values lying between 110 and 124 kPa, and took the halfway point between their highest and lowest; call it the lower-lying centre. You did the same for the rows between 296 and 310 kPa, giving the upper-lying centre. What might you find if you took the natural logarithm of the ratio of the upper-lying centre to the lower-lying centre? 0.29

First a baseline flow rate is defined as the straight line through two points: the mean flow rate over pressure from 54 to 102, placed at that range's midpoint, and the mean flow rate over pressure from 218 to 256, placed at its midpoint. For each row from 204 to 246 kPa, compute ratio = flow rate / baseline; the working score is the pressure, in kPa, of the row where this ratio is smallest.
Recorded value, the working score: 217.0 kPa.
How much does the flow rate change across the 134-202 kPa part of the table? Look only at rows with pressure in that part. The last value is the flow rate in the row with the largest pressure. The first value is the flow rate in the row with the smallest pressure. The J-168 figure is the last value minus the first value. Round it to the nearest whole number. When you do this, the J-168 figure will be -12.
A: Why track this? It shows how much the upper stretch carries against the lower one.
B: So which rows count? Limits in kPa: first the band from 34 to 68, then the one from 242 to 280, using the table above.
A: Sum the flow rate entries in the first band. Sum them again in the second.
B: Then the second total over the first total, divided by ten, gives 0.17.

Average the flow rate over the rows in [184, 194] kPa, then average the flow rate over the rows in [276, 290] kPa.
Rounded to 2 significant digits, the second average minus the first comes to 45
